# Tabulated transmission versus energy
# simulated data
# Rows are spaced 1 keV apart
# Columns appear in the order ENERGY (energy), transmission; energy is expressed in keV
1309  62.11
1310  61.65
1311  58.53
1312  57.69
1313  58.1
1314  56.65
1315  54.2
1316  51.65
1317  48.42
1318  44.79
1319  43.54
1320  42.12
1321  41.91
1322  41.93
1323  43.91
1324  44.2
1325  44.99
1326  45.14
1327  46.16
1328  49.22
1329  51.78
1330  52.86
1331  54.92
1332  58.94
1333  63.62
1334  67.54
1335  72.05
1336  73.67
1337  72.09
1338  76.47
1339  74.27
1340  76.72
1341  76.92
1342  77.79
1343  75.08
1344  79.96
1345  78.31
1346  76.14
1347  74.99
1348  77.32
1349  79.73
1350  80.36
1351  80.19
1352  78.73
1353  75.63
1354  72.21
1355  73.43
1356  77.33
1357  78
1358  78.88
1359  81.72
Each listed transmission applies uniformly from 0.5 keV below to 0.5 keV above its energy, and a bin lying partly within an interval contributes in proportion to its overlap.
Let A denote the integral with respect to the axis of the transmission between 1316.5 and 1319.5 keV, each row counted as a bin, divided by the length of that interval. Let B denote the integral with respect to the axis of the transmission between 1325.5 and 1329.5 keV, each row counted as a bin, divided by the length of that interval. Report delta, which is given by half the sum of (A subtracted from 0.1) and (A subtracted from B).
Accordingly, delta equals -21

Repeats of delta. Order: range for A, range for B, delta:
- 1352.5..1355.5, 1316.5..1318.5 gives -50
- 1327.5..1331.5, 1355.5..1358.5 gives -13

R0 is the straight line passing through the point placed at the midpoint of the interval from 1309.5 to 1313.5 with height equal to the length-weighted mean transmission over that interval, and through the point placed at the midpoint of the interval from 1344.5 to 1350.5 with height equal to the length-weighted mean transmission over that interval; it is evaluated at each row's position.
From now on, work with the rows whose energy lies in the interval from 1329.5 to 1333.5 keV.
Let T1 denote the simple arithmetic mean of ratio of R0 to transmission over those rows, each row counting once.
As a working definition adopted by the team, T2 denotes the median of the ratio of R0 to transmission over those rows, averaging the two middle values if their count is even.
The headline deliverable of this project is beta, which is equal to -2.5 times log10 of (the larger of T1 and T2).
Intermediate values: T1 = 1.21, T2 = 1.22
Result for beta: -0.22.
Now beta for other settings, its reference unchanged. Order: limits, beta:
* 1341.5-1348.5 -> -0.01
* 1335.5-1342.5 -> 0.03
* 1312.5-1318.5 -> -0.18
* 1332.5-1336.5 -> -0.03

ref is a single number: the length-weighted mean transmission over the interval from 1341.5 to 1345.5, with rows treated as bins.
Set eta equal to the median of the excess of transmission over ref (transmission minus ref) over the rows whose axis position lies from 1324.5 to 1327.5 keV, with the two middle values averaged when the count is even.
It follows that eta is -33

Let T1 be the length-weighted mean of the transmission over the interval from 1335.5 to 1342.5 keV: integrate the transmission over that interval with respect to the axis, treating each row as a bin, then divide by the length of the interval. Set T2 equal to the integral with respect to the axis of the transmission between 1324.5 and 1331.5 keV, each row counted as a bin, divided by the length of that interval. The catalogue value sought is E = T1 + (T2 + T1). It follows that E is 200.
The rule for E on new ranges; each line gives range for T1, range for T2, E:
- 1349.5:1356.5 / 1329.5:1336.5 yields 217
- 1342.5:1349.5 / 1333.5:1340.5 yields 228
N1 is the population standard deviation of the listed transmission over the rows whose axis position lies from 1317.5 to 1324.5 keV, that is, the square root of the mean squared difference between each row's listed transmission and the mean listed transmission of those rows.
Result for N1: 1.1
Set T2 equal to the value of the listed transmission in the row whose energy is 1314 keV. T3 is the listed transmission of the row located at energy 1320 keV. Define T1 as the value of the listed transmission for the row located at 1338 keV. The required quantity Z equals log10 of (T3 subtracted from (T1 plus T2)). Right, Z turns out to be 1.96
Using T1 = 76.47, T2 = 56.65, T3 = 42.12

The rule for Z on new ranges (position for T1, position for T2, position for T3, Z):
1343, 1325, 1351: 1.60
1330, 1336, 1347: 1.71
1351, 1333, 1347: 1.84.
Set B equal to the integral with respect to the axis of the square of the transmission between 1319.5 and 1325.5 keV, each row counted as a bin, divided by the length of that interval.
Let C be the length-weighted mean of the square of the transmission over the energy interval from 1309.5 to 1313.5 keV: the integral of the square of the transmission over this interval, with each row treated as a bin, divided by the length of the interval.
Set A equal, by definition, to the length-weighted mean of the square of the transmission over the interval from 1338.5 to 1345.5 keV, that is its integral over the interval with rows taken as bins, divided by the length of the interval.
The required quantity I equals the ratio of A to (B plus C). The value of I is 1.11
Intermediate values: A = 5933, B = 1866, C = 3483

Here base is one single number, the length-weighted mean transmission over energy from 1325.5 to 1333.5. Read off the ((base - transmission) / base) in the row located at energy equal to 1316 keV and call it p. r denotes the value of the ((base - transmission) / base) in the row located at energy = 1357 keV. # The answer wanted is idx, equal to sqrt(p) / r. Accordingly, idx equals -0.3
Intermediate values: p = 0.02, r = -0.5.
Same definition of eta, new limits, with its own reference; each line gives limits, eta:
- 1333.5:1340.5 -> -4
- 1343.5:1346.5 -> 1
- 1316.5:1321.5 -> -34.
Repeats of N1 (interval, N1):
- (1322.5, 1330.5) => 3.3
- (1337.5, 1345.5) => 1.7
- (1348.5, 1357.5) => 2.8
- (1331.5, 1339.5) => 5.6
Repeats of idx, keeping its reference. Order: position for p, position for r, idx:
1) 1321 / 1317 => 5.4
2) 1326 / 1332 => -3.3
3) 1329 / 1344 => -0.3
